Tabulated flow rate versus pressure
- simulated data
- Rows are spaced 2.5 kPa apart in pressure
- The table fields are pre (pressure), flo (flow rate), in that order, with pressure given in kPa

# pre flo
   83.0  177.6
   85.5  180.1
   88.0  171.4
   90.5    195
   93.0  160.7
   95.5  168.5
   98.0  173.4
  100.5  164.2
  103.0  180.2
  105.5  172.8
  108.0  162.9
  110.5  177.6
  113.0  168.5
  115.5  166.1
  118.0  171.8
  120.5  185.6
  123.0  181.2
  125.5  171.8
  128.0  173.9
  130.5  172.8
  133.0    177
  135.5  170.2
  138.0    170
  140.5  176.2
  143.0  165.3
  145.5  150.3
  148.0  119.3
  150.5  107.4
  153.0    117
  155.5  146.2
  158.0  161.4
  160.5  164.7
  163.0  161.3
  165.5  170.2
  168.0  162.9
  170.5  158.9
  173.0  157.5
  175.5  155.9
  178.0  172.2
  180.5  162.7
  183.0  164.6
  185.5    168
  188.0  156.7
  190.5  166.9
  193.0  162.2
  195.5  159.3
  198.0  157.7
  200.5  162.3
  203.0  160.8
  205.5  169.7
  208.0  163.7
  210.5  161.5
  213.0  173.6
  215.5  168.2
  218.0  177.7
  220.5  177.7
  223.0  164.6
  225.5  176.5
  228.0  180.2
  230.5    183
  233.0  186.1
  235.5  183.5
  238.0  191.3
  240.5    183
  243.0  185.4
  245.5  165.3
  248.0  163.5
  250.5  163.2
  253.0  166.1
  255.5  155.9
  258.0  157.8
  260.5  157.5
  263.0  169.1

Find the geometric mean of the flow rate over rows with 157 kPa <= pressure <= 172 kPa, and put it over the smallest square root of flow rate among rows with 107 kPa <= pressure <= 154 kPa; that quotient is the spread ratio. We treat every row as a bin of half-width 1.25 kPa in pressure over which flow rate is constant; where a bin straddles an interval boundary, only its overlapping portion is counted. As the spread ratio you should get 15.7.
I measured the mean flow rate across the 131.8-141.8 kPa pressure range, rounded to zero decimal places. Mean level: 173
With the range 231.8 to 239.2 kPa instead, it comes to 187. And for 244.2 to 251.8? 164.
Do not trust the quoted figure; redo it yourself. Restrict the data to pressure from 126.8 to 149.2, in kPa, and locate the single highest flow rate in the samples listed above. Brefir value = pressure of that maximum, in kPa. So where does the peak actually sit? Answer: 133.0 kPa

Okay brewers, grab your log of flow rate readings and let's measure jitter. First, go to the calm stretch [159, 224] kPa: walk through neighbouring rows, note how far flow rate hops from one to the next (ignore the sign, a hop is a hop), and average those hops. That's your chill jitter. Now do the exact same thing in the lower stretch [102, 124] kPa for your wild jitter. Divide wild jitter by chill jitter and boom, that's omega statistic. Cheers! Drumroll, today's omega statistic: 1.4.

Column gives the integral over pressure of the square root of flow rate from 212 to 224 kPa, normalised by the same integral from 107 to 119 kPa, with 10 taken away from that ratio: -8.99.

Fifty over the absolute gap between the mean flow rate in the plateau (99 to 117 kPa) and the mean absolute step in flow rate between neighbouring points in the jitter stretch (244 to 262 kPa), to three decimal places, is 0.299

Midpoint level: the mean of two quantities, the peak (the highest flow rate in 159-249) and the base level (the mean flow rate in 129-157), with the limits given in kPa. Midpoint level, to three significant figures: 172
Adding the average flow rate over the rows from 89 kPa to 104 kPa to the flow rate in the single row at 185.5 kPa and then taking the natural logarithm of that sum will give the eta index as 5.83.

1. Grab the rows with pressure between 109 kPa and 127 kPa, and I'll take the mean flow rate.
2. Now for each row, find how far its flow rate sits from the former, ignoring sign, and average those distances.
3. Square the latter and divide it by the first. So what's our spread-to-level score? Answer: 0.20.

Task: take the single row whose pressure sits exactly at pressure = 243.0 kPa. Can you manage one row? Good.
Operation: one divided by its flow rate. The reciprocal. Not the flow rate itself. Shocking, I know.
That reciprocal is 0.0054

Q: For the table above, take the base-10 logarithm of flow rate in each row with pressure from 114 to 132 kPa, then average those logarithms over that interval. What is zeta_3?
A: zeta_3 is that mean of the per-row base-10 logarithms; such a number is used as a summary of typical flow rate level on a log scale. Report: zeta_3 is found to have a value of 2.24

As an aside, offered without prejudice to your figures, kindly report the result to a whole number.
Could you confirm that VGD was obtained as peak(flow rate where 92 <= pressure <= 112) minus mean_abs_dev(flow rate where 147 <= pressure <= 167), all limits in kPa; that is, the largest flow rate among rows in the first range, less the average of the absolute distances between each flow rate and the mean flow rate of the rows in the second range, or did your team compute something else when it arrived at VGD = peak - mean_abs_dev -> 159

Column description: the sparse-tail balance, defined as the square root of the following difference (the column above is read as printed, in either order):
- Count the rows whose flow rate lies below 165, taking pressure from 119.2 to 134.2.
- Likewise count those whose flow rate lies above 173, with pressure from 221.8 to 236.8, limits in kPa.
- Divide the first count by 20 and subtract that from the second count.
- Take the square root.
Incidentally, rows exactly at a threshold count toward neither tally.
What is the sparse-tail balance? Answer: 2.2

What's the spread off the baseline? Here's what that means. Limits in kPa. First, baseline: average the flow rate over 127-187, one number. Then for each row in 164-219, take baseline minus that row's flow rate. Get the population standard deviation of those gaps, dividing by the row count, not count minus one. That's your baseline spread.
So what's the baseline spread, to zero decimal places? 6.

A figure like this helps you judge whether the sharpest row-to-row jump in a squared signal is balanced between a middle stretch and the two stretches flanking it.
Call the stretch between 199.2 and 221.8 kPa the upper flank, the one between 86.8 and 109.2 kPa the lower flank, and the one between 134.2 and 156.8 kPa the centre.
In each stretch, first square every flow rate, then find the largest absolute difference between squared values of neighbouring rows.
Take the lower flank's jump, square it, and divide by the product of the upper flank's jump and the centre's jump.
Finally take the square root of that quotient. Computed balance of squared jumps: 2.10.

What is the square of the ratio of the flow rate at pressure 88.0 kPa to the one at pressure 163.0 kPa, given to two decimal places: 1.13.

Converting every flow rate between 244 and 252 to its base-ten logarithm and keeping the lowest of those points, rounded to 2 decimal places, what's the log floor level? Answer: 2.21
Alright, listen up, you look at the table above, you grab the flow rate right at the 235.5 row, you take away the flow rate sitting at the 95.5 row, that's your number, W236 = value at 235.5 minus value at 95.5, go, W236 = 15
